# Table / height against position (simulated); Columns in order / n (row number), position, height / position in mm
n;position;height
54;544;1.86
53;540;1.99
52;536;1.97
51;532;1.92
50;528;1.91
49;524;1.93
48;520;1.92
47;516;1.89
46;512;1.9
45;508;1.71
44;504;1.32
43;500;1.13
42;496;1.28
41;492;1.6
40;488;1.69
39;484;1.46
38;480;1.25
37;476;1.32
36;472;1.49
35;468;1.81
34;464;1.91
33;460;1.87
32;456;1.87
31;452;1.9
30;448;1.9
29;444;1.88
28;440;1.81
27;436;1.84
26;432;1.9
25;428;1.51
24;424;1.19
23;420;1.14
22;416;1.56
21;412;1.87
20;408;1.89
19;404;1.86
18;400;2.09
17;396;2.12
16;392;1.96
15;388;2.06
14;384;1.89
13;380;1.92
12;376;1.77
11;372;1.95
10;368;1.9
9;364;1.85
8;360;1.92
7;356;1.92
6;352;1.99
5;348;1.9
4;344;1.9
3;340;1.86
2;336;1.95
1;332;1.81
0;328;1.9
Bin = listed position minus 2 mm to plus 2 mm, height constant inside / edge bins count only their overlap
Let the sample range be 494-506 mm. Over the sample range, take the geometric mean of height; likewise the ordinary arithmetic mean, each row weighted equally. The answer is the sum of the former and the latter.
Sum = 2.5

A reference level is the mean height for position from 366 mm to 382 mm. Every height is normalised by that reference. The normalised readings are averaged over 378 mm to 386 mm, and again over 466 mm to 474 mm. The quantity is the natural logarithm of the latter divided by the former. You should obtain -0.14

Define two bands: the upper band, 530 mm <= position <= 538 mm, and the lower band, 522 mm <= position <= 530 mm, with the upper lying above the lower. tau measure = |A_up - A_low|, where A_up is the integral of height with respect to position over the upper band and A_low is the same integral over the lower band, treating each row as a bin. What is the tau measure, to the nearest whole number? 0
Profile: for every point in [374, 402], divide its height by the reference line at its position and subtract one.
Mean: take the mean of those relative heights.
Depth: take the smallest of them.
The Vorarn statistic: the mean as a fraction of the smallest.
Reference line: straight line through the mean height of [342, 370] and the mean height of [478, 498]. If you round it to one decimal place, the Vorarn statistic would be -2.5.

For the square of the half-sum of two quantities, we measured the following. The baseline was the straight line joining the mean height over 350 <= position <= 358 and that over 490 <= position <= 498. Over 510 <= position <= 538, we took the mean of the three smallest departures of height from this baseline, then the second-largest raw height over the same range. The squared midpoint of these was 1.53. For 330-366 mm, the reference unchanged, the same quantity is 0.81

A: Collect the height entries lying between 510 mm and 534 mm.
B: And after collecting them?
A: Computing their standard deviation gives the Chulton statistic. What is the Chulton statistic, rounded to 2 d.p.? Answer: 0.01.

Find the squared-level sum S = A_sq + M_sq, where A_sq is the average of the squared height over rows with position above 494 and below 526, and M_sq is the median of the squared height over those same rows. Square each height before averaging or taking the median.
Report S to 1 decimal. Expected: 6.0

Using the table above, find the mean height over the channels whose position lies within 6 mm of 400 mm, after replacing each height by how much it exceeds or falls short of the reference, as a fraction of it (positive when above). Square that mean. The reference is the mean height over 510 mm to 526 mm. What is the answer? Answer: 0.0035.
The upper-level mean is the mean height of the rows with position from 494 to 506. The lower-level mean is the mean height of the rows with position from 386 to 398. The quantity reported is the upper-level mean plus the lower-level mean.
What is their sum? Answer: 3.3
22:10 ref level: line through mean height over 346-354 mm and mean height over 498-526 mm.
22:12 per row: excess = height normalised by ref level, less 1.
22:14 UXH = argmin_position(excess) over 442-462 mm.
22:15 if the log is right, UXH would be 444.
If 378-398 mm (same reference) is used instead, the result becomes 384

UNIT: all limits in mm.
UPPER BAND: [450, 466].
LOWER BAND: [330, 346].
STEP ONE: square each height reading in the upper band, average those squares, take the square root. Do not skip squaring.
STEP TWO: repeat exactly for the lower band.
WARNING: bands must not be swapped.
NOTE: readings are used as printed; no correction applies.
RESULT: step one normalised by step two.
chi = 1.004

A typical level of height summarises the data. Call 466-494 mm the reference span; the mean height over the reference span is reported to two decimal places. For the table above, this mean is 1.52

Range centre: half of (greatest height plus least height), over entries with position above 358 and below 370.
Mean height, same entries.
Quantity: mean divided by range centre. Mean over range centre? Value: 1.00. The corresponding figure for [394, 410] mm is 1.00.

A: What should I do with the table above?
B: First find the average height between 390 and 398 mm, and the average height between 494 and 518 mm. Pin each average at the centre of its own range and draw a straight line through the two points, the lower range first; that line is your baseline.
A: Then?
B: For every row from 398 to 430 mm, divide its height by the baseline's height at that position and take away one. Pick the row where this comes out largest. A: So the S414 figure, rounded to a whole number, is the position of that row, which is 400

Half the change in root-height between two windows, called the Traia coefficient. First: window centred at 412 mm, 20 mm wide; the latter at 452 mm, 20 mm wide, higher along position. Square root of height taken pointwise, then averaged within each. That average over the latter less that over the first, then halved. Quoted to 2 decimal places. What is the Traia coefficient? 0.04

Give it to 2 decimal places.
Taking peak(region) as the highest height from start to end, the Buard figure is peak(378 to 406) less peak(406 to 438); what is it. 0.22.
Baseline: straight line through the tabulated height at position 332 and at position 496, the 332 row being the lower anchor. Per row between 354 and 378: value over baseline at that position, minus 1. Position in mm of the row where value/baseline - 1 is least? 376 mm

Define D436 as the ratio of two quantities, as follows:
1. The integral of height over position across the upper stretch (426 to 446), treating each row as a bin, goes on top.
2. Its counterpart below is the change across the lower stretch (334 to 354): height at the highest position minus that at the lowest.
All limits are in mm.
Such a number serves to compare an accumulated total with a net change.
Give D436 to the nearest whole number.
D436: 894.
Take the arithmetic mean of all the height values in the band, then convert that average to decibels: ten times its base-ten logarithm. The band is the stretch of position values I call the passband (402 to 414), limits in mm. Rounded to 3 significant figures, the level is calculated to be 2.73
